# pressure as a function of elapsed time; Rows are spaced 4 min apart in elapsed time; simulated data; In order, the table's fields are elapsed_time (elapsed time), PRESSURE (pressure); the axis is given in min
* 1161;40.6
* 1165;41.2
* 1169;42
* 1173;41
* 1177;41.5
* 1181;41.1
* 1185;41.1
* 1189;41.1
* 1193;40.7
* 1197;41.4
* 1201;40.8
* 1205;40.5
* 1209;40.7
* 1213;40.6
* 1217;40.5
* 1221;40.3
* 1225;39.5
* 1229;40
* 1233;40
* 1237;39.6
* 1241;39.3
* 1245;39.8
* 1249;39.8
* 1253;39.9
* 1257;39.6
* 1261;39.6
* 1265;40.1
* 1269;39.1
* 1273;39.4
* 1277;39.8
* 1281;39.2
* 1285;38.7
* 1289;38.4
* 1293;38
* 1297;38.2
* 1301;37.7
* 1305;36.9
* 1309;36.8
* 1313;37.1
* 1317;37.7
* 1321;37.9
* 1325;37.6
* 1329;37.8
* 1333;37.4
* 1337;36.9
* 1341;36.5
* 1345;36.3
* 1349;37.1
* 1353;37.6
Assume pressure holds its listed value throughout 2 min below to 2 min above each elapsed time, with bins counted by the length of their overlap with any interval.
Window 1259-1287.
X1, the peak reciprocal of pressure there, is 0.0258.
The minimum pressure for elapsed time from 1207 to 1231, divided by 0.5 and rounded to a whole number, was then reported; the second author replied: 79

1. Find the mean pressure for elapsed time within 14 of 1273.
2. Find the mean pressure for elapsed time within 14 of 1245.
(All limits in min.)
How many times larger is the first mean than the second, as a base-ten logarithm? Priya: 0.00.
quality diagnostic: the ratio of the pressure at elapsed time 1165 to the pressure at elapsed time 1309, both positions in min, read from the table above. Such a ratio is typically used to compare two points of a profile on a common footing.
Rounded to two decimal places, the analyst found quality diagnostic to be 1.12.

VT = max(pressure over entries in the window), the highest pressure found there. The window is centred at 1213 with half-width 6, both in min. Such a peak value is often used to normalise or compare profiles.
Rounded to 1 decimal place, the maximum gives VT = 40.7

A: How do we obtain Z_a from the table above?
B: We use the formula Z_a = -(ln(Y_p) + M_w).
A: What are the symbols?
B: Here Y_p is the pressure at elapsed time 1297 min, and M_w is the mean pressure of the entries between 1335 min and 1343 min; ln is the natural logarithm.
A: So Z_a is -40.3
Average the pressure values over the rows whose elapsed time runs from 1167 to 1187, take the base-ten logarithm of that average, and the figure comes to 1.62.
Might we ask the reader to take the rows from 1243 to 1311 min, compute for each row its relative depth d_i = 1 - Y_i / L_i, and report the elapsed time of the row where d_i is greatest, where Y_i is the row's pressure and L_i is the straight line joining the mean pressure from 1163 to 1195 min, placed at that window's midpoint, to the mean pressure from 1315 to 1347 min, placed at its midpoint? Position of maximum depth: 1305 min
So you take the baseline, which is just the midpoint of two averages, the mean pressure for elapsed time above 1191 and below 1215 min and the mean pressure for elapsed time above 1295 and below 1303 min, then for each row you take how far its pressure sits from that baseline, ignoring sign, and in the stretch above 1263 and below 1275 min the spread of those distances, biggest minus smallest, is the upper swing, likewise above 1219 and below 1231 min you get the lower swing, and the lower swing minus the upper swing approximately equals 0.10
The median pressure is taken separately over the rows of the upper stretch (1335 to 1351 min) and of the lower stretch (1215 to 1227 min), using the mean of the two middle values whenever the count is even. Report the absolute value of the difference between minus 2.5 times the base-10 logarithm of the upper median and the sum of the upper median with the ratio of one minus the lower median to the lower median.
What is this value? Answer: 39.6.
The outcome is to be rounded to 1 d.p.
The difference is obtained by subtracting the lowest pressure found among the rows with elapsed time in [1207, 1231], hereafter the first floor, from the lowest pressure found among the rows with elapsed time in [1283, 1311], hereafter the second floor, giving -2.7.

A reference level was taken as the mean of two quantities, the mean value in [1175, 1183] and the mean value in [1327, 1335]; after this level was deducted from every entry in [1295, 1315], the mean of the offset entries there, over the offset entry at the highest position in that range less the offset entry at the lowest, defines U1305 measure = 1.9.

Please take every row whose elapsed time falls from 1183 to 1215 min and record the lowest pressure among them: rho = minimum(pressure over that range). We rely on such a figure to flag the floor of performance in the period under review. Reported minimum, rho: 40.5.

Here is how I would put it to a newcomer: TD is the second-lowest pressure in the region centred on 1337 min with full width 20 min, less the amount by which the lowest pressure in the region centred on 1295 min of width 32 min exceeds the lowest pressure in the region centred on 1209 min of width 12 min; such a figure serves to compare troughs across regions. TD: 40.20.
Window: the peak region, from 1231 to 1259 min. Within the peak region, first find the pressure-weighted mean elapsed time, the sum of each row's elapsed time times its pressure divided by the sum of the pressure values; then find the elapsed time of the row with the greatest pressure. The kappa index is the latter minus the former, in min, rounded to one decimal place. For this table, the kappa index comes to -12.0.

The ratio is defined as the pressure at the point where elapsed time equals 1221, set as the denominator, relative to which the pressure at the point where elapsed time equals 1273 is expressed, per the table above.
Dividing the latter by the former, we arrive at 0.98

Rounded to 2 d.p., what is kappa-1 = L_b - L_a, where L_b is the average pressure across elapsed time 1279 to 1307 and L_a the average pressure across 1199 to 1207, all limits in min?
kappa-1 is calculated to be -2.49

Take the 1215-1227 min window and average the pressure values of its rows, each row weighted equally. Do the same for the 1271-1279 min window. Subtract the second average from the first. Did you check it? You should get 0.5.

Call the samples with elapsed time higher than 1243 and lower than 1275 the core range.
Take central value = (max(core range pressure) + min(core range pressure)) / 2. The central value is 39.6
